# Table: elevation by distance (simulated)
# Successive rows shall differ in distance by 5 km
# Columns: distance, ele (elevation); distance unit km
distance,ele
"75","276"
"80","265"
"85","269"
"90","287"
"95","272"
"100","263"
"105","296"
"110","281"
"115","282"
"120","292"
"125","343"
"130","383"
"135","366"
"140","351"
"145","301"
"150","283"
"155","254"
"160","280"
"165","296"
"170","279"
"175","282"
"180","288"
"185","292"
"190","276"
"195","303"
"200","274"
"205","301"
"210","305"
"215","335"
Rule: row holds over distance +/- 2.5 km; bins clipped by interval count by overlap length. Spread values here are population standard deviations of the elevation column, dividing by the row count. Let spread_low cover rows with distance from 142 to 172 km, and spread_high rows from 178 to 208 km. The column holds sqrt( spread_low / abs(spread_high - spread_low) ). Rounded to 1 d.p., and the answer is 2.0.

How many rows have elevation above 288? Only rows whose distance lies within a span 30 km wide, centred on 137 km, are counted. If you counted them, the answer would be 5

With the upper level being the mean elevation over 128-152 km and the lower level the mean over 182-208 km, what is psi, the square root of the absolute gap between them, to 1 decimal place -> 6.9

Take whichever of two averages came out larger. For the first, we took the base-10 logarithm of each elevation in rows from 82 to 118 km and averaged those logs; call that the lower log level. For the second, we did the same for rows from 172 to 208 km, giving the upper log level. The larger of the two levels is 2.46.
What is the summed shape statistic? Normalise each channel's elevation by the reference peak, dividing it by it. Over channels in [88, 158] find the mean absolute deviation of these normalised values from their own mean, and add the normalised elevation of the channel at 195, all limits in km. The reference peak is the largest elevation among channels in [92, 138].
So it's 0.876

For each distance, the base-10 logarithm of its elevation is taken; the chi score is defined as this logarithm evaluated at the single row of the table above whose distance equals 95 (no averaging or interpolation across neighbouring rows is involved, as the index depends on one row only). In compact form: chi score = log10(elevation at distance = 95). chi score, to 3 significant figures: 2.43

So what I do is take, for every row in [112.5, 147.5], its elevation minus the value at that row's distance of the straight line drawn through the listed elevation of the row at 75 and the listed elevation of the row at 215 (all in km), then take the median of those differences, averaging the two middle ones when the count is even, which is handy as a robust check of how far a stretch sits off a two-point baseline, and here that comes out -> 46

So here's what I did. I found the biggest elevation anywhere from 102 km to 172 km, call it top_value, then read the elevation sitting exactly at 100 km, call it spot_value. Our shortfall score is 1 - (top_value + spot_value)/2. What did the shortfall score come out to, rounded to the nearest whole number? -322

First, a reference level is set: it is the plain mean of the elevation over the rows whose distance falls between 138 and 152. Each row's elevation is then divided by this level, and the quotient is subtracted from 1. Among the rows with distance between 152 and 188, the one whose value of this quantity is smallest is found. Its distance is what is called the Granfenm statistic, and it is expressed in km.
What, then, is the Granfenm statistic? 165 km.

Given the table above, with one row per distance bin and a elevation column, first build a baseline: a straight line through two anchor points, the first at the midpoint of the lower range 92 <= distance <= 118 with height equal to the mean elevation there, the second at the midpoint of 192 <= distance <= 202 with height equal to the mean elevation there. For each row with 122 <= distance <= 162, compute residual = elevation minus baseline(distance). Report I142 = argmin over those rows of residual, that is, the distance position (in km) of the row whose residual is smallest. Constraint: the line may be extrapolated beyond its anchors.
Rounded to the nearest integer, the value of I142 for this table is 155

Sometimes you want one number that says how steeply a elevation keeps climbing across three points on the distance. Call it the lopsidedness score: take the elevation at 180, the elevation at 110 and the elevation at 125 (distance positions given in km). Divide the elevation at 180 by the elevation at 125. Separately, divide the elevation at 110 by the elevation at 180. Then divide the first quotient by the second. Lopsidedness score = 0.86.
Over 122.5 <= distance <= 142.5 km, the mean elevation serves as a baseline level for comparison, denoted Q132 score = 361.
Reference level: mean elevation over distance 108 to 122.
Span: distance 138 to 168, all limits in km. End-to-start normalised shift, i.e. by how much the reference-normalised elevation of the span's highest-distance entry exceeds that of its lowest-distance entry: -0.19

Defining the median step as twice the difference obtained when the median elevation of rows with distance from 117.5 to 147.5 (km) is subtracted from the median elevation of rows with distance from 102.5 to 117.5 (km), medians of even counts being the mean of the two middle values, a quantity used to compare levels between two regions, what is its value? -130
